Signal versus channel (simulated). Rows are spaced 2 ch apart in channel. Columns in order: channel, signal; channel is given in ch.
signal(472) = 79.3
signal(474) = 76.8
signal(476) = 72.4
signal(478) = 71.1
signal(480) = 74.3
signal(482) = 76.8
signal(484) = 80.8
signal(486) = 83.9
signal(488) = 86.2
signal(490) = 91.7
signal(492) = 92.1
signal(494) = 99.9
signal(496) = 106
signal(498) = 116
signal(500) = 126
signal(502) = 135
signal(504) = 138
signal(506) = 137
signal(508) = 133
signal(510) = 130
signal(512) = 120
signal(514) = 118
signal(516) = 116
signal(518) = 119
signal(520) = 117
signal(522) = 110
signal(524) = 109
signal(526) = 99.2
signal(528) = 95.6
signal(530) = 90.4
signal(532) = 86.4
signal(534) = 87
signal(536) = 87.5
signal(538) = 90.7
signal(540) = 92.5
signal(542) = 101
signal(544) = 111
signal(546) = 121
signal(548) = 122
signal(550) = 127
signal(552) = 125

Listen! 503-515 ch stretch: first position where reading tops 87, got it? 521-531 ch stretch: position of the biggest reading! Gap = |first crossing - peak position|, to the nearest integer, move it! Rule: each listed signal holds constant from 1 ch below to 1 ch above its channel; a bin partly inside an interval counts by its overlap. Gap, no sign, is 18 ch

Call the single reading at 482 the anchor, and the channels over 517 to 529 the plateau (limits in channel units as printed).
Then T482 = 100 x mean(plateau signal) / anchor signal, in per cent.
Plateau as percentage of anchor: 141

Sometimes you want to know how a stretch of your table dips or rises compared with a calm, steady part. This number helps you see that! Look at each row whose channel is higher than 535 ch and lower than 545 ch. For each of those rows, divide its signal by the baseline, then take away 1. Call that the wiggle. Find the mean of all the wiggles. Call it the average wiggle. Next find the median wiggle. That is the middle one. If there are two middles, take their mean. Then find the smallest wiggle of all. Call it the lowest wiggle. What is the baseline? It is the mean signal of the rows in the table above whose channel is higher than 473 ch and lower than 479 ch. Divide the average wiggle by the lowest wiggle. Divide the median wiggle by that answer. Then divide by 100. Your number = 0.0016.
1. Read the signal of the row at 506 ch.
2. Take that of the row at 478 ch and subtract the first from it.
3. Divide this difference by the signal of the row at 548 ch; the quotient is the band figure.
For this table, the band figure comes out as -0.54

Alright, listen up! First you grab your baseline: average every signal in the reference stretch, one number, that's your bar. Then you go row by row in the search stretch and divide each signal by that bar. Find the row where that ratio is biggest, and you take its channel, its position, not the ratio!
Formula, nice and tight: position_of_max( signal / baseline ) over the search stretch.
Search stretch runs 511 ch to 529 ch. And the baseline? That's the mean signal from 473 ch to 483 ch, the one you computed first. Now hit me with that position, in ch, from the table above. 512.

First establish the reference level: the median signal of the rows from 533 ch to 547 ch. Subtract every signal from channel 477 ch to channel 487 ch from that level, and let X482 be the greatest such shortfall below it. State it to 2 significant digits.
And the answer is 21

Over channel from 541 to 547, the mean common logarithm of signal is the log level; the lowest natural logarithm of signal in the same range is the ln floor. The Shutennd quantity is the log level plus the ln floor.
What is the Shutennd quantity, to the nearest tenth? 6.7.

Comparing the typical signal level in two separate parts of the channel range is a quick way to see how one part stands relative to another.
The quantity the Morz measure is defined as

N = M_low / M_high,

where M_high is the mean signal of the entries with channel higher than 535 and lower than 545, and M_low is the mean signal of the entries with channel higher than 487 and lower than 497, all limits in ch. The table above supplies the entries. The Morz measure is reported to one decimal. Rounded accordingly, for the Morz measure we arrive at 1.0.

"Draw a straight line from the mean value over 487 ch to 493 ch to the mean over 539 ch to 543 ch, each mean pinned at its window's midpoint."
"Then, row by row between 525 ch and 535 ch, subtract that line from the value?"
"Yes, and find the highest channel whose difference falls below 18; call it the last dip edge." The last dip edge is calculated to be 534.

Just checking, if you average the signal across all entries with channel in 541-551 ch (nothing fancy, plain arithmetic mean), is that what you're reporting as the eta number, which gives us 116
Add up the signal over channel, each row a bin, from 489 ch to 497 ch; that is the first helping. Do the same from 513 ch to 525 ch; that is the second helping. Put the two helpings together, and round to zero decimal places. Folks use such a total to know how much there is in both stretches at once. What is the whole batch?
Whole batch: 2157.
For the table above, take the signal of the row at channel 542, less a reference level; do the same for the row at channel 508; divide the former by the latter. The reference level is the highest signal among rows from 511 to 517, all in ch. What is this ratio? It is -1.5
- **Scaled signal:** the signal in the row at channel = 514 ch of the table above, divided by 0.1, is 1180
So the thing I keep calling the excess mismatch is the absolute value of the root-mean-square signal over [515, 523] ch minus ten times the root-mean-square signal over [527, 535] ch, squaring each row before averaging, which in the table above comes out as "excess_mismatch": 784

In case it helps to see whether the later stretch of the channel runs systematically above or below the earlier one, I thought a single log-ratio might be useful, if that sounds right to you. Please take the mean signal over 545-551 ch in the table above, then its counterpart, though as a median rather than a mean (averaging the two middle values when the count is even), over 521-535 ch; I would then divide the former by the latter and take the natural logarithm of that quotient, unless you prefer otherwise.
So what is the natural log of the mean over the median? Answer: 0.25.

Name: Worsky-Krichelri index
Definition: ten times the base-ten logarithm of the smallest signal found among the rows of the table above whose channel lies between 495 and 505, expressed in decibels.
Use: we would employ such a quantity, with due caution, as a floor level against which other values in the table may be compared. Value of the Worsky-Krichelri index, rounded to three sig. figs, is 20.3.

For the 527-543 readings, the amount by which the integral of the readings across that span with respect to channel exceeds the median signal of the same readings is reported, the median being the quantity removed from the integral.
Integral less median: 1372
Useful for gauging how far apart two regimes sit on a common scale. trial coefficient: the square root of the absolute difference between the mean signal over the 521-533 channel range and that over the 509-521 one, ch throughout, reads 4.6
